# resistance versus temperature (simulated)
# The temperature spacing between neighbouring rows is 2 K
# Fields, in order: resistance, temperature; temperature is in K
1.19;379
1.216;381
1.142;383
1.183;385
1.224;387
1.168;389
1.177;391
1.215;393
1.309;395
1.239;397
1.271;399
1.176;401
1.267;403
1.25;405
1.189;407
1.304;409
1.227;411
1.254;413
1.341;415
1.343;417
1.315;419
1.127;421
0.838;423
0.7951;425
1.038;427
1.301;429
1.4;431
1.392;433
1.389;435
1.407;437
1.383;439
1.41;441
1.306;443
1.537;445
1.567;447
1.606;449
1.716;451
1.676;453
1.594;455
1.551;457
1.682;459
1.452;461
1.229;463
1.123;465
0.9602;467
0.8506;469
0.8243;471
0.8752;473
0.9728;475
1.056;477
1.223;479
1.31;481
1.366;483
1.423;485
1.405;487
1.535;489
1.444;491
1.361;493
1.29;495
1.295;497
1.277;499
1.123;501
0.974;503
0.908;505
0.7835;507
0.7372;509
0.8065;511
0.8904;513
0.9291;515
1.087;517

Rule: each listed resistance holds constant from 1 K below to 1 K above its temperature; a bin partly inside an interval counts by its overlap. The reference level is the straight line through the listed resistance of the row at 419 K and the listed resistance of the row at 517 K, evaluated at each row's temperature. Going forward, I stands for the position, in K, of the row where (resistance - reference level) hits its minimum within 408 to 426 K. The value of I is 425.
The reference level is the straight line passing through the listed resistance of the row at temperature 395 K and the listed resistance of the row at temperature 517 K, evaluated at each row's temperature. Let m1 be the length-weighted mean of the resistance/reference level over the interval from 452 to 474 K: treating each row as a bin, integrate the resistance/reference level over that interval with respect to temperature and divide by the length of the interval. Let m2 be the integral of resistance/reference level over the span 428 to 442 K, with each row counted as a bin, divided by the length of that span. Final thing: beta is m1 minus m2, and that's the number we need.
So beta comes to -0.06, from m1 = 1.06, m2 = 1.12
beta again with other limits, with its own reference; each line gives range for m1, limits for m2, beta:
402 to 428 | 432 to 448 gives -0.24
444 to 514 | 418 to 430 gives 0.22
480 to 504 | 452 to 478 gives 0.13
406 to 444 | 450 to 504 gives -0.11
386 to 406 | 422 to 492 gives -0.15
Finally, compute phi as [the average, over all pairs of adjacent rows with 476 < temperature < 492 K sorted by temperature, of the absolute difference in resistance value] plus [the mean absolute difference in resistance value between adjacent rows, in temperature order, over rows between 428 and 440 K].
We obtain 0.117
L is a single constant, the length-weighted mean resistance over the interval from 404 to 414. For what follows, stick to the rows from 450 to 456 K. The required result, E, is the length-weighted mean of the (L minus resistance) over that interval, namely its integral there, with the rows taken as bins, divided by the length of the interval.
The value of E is -0.42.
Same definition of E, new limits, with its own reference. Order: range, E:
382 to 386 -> 0.08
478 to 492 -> -0.14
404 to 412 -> 0.00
